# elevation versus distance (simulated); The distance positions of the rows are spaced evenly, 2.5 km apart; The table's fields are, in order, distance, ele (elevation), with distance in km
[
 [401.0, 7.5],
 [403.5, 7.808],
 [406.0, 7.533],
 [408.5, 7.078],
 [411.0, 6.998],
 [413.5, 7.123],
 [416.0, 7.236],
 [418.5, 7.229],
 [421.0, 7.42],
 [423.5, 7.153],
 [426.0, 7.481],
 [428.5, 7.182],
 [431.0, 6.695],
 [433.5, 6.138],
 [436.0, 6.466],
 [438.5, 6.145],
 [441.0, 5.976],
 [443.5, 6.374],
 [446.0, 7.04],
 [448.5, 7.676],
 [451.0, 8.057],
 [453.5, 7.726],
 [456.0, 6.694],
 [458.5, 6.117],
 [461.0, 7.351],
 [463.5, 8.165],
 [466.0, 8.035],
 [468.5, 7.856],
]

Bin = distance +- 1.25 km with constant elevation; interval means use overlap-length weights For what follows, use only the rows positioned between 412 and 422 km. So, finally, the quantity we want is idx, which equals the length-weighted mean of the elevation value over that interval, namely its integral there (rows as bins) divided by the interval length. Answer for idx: 7.24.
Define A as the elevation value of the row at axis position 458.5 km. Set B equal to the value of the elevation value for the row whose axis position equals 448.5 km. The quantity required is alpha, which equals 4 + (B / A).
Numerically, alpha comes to 5.25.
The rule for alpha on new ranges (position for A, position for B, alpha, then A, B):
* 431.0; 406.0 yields 5.13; 6.695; 7.533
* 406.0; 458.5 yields 4.81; 7.533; 6.117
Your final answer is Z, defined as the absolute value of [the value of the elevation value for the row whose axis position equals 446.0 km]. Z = 7.0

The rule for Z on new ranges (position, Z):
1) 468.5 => 7.9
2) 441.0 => 6.0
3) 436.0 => 6.5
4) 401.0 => 7.5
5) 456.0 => 6.7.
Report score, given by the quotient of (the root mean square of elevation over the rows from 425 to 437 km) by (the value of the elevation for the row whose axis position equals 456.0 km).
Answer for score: 1.02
